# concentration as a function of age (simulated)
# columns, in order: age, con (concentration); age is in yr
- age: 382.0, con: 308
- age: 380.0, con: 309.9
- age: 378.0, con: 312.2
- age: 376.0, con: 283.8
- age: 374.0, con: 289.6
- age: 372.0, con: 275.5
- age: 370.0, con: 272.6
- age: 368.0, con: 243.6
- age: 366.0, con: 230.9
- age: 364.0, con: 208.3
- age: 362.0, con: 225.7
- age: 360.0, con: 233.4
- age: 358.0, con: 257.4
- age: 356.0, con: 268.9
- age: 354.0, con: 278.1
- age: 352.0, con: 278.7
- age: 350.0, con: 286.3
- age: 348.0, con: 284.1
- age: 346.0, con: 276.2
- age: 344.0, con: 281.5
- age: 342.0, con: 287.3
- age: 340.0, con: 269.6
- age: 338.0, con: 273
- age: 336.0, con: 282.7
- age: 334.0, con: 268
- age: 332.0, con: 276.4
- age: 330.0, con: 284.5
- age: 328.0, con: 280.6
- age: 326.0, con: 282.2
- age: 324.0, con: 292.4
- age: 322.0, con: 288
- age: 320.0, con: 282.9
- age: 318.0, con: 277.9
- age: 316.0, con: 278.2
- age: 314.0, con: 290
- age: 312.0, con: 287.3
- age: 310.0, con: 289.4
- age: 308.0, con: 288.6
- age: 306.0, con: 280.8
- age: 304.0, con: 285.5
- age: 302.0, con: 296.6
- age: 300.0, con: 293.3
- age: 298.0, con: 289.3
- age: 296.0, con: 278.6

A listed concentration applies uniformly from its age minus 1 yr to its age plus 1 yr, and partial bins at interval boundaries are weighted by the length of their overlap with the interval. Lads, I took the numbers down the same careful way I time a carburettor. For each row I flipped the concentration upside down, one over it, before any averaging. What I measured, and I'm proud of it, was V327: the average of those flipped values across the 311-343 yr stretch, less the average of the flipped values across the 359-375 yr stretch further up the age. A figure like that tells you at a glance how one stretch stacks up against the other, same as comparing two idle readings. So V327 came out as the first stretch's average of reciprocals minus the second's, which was -0.0005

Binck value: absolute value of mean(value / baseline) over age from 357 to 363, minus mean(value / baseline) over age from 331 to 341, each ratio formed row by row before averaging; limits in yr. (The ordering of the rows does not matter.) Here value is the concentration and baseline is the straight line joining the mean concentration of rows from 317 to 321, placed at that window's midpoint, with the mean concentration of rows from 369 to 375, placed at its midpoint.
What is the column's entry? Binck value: 0.12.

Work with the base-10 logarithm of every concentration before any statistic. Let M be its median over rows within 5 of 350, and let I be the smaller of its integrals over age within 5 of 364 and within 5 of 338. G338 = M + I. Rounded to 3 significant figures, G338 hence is 26.0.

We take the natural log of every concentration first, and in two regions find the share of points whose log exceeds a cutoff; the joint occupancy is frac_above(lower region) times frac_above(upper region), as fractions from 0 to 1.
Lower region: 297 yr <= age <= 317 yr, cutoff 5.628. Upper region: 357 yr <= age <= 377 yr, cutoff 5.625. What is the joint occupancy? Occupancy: 0.20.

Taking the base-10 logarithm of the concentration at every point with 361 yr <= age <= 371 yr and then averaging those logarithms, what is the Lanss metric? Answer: 2.37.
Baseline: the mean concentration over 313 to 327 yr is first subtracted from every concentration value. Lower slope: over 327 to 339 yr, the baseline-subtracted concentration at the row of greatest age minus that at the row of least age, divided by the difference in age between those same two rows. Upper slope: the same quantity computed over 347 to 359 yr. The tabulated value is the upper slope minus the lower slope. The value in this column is -2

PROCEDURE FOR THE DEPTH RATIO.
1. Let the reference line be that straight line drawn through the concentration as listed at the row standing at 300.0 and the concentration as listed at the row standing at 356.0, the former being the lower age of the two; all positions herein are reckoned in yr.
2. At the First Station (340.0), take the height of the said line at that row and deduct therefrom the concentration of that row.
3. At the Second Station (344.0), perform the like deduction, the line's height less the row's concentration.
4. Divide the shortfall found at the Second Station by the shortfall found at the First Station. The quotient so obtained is -1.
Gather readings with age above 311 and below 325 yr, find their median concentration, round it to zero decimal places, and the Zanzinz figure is 287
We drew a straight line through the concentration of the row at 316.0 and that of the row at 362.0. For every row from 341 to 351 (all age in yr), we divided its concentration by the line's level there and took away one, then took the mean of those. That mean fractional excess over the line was 0.161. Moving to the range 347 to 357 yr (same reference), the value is 0.177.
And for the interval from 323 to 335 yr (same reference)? 0.066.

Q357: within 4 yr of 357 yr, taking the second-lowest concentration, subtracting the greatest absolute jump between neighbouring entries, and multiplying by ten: 2334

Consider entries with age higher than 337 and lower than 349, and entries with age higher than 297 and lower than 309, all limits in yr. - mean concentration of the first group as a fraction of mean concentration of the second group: 0.96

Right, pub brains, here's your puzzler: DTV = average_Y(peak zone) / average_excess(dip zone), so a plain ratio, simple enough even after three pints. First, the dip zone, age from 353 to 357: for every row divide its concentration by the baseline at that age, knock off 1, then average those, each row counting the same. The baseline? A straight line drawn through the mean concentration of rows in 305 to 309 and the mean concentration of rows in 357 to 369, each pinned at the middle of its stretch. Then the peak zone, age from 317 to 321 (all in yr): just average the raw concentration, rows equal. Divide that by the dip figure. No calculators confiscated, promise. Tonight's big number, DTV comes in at 2049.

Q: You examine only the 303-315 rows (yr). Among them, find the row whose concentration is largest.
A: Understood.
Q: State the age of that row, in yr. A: 314.0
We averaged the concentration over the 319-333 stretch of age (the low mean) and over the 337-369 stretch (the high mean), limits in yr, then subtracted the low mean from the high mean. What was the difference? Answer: -22.4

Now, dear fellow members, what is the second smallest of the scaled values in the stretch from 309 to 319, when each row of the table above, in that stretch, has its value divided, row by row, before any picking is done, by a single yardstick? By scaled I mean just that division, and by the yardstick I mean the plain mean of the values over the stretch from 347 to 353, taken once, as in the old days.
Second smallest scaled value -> 0.983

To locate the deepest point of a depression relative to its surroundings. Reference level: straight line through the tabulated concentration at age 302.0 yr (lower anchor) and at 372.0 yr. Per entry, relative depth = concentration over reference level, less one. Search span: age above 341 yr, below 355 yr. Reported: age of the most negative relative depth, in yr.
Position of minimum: 346.0 yr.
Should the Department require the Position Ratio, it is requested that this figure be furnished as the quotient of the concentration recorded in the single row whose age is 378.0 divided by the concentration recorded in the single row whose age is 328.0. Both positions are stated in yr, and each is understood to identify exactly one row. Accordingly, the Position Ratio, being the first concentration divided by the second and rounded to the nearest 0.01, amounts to 1.11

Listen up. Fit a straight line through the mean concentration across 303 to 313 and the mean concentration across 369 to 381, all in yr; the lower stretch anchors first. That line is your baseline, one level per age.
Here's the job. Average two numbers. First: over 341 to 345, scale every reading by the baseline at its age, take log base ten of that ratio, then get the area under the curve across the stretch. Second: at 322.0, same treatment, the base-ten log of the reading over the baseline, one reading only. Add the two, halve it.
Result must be -0.01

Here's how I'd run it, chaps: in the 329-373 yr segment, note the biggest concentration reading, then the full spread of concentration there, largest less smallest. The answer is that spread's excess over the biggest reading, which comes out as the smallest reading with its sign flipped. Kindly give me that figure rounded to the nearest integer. -208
